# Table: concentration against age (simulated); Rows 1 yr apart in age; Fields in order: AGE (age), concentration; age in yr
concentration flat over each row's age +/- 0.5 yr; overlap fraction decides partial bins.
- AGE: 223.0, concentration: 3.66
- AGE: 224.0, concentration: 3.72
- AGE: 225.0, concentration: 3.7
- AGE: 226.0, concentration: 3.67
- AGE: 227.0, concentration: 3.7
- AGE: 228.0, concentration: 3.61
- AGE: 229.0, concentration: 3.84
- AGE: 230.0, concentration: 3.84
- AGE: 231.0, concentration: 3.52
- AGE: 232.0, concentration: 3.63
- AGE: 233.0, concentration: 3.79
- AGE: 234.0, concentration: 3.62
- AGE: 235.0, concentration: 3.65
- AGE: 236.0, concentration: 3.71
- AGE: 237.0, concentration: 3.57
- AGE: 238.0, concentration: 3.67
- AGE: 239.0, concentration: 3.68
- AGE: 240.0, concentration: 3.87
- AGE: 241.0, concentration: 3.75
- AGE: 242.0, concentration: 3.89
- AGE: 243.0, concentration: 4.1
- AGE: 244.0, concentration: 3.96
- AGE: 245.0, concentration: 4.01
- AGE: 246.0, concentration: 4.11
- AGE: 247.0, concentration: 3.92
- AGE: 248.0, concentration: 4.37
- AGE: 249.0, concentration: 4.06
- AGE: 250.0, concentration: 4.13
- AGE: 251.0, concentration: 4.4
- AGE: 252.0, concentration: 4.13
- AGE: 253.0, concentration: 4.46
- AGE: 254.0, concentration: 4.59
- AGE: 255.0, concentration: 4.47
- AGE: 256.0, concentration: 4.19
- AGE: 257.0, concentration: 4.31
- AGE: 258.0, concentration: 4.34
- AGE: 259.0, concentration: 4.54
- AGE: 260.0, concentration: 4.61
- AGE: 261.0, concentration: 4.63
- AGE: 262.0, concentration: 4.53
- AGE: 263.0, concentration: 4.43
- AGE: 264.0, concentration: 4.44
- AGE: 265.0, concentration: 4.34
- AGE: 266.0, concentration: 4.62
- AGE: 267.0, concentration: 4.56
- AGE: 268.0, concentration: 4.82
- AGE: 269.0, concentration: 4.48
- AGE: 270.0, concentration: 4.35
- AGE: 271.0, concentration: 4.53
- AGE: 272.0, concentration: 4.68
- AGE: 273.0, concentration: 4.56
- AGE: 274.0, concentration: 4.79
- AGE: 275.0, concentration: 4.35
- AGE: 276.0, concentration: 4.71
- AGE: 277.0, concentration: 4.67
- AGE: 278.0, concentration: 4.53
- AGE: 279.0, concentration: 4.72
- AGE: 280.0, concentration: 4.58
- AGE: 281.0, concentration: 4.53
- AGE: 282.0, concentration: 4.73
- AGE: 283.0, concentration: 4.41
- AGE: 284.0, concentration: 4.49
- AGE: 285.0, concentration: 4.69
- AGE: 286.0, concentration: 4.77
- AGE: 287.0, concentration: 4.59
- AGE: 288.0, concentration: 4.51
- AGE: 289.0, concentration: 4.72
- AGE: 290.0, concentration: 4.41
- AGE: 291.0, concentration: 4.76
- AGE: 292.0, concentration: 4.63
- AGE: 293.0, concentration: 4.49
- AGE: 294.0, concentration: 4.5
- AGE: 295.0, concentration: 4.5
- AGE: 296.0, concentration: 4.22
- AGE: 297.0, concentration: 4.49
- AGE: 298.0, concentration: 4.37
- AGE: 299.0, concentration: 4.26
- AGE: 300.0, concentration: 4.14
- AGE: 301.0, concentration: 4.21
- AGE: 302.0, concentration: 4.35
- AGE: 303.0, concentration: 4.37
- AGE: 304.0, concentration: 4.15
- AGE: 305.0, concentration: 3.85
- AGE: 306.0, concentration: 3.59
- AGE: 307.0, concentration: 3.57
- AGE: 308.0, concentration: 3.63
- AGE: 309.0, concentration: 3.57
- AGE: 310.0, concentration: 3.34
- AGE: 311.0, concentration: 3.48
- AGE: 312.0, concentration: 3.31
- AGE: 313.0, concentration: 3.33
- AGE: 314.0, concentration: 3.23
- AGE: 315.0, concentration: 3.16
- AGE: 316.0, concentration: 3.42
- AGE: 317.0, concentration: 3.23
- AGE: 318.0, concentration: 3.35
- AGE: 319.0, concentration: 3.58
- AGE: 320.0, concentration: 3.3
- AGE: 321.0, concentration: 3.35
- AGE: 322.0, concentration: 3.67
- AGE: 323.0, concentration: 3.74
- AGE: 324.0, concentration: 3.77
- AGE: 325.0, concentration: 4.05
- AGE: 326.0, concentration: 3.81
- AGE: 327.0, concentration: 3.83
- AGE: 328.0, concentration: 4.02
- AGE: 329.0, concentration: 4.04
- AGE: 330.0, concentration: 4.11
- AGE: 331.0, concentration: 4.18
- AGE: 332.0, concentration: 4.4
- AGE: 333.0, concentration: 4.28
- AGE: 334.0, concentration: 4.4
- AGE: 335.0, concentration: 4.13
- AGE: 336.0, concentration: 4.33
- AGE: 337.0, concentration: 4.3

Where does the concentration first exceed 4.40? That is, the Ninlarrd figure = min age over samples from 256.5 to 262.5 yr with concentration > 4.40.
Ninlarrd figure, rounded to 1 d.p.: 259.0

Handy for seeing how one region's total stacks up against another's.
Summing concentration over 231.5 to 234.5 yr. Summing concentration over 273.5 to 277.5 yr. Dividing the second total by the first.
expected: 1.7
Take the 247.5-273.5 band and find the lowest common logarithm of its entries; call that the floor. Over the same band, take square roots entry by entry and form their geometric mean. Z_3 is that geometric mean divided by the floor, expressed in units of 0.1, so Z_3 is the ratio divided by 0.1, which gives 34.6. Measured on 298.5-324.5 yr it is 38.1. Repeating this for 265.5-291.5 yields 33.6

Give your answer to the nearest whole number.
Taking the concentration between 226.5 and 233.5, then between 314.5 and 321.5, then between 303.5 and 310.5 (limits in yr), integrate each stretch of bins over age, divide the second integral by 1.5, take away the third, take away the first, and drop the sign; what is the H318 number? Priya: 36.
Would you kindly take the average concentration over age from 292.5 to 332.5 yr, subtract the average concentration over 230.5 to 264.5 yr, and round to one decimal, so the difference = -0.2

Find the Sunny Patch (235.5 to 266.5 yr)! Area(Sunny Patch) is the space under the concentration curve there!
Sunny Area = 130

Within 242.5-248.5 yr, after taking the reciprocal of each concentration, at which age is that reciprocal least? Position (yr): 248.0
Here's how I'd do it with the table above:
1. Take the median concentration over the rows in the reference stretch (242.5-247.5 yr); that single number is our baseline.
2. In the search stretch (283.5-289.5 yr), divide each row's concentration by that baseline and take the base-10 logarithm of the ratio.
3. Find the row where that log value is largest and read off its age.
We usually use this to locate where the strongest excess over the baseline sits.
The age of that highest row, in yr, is 286.0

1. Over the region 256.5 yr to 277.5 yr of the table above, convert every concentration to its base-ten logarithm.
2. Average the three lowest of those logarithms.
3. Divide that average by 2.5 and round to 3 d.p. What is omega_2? 0.255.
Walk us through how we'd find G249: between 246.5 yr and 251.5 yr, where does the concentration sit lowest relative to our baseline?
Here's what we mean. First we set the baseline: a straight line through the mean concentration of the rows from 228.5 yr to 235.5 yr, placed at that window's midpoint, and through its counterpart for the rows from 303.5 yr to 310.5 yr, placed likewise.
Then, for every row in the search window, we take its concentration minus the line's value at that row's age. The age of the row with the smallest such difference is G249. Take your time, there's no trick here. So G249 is 247.0 yr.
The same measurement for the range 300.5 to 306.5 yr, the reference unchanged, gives 306.0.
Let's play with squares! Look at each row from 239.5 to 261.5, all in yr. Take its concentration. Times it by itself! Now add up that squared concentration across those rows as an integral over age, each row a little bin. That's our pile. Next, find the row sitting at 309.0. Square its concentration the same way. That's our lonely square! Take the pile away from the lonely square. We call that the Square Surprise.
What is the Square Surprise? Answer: -381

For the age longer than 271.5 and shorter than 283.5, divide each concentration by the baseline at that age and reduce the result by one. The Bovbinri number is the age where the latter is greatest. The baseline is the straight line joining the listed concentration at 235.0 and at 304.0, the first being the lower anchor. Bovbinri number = 274.0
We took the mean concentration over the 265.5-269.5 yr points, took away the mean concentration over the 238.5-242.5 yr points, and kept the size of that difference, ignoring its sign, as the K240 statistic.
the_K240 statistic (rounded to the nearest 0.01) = 0.82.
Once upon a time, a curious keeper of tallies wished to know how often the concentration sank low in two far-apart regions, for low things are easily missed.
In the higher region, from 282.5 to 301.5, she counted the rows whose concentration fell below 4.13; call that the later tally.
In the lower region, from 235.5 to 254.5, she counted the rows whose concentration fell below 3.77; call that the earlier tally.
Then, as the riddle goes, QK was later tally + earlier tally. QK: 5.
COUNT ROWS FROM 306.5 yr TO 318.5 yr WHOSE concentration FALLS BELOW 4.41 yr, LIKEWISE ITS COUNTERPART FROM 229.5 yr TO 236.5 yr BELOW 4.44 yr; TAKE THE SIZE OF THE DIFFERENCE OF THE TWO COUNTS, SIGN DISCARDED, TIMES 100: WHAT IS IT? 500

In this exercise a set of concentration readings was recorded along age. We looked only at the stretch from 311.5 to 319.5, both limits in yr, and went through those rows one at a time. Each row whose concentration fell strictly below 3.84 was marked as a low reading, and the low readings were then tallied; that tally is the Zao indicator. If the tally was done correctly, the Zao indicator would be 8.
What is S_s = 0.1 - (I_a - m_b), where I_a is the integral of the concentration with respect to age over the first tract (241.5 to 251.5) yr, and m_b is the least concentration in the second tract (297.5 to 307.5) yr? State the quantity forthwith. -37.3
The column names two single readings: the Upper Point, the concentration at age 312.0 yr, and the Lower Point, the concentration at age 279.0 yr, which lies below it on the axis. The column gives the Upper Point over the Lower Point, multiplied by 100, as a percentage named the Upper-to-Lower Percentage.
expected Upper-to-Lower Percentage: 70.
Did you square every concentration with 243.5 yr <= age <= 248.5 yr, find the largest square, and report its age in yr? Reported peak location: 248.0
